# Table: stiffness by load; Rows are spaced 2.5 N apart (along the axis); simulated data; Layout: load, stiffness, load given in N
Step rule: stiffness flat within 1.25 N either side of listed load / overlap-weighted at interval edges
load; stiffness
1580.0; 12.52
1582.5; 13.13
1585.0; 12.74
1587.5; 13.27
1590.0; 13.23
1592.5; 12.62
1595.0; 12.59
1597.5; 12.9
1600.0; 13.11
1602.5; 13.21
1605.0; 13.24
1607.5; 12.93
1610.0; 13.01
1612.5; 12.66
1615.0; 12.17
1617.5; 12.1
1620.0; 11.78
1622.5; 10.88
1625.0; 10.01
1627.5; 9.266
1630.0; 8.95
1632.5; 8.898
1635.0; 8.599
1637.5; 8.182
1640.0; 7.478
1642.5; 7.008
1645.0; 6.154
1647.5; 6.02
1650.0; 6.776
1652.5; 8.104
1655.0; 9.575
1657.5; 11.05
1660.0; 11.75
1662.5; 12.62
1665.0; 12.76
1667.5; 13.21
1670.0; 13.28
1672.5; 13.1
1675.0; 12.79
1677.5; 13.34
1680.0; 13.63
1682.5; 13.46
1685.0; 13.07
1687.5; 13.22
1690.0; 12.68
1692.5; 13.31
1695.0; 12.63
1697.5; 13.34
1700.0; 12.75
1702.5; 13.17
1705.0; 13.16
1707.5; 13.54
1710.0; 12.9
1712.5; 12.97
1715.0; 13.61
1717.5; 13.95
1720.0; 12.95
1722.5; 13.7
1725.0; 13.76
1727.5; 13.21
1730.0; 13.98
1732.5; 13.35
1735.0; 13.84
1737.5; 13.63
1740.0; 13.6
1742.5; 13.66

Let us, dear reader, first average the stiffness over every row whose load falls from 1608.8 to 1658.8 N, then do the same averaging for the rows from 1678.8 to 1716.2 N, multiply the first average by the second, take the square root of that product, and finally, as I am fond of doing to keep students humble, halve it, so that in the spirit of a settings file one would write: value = 5.57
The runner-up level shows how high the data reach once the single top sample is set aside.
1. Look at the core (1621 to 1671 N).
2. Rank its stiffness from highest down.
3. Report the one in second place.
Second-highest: 13.21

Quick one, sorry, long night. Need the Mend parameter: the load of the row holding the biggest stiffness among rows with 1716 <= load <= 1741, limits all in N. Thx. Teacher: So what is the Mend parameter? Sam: 1730.0 N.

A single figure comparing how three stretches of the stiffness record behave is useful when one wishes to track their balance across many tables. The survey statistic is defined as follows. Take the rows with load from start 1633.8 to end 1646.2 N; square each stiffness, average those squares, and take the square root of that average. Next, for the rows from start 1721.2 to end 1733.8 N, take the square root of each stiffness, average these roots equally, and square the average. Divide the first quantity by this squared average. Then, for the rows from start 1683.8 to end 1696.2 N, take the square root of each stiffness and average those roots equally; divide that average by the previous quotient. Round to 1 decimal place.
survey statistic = 6.5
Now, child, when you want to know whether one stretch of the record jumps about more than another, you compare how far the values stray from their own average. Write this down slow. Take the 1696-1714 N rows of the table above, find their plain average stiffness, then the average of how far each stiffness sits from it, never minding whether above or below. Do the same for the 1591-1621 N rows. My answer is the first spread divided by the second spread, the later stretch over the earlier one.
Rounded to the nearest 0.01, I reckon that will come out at 0.56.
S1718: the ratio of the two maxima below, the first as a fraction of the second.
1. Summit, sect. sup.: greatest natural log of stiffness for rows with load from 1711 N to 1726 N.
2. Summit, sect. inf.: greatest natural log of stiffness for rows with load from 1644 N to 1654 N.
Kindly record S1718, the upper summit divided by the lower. 1.26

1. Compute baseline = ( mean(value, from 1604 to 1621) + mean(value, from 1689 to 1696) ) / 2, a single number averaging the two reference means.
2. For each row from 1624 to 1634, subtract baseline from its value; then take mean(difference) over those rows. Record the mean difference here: -3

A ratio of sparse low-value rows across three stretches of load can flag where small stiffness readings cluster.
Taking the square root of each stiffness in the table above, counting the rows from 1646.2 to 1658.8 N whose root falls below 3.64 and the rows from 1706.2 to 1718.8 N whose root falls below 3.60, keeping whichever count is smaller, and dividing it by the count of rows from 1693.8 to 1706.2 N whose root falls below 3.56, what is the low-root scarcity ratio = 1.0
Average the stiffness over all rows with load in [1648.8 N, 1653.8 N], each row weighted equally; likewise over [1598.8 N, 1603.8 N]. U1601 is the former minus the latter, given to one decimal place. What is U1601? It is -5.7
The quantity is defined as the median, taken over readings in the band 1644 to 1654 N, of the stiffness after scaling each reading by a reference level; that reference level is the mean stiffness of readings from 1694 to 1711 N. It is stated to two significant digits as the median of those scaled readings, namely 0.49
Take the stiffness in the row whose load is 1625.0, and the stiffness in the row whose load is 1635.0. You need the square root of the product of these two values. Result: 9.3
